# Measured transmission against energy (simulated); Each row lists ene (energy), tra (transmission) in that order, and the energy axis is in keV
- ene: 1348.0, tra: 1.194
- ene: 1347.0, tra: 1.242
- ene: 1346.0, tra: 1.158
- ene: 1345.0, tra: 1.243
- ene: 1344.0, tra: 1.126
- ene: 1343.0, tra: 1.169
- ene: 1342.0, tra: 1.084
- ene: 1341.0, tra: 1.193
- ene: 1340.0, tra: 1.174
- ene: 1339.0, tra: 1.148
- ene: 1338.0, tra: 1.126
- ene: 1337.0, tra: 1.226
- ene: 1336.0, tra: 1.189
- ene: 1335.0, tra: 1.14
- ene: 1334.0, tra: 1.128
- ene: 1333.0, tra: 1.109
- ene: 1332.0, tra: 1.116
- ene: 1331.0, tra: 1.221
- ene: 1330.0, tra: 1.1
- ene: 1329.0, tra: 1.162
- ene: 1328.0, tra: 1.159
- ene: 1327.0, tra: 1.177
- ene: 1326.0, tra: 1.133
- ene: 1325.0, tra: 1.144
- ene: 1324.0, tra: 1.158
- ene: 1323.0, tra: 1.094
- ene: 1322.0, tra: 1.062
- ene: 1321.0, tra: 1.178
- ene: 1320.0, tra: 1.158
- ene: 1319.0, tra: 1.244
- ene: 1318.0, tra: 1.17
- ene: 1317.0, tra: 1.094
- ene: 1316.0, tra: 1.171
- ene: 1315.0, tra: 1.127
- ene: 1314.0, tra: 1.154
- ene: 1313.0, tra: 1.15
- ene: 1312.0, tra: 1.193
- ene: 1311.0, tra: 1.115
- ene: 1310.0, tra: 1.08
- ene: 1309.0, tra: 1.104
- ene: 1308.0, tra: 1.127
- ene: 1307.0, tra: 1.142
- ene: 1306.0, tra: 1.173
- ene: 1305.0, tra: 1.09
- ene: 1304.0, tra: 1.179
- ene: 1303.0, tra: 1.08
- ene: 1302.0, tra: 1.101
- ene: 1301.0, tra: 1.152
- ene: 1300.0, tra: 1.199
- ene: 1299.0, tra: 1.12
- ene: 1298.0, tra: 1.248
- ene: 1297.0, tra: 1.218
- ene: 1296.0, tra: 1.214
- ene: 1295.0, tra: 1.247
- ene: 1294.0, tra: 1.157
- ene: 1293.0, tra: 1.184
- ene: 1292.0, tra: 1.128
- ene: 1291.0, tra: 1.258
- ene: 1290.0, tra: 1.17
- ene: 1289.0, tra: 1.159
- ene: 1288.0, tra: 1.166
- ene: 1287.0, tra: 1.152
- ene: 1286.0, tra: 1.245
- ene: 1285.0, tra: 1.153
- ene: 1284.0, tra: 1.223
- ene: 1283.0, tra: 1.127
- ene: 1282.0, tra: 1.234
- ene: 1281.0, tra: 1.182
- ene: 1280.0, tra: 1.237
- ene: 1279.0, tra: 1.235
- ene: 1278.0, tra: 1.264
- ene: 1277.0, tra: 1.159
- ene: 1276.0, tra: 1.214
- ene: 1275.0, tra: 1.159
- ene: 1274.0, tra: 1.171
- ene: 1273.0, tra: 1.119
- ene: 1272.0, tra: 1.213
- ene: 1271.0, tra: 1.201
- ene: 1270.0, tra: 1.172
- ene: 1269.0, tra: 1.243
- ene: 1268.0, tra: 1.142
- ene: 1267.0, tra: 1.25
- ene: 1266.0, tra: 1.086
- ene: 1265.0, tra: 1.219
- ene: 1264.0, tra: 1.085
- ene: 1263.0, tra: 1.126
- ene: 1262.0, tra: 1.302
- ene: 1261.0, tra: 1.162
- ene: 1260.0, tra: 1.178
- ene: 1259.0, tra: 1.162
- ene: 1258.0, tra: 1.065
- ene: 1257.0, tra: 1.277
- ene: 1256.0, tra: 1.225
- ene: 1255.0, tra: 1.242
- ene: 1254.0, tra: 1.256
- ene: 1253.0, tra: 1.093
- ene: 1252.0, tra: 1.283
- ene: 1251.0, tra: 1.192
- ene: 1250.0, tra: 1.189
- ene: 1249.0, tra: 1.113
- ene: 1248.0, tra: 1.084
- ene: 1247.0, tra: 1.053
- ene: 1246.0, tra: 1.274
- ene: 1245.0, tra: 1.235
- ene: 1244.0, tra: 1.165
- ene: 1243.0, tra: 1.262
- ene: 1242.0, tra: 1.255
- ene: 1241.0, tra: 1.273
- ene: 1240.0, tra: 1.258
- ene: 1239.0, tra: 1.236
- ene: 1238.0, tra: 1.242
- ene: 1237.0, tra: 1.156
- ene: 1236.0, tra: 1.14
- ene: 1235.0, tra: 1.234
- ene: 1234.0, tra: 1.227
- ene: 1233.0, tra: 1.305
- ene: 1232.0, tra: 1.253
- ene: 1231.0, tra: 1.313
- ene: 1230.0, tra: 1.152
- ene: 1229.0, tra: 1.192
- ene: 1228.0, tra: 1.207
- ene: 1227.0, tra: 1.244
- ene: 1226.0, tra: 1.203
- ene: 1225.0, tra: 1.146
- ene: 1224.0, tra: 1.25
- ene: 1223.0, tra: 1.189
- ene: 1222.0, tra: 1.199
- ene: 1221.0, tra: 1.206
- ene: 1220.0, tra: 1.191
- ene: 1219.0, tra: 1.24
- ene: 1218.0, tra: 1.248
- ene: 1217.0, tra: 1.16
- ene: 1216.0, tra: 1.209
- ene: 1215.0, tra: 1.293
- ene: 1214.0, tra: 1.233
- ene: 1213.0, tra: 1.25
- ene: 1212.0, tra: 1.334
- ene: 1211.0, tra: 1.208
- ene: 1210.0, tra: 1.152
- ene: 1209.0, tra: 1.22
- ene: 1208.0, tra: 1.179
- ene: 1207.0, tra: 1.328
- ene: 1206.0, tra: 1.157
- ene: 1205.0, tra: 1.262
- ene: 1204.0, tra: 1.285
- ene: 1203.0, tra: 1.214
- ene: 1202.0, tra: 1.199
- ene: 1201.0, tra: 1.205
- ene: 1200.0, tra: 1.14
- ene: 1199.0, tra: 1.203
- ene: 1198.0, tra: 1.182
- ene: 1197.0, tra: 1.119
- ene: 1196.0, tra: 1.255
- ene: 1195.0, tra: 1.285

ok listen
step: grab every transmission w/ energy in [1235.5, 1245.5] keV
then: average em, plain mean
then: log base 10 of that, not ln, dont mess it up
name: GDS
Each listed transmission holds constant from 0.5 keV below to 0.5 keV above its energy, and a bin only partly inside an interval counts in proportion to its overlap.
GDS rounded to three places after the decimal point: 0.087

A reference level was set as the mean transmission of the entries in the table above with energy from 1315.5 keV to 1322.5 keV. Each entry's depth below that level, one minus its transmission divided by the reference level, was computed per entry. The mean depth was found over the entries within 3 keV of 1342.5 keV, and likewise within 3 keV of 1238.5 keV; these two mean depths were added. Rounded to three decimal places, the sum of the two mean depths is -0.065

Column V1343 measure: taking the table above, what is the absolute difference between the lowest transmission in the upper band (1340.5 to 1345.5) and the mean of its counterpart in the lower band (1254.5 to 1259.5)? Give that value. 0.11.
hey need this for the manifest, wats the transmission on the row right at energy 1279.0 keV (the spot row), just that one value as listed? 1.235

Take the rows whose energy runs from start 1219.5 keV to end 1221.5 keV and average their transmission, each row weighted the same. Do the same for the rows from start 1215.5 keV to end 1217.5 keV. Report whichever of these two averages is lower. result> 1.18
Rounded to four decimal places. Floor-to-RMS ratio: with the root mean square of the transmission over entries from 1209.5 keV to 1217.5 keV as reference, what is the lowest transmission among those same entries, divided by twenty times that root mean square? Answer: 0.0468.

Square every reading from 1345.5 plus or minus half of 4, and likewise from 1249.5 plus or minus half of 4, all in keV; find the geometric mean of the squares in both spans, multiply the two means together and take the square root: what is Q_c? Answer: 1.36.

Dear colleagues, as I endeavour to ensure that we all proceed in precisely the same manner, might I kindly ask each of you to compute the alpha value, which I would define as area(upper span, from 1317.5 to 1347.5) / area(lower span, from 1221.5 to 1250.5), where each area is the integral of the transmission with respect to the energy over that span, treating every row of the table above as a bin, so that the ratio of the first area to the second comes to 1.0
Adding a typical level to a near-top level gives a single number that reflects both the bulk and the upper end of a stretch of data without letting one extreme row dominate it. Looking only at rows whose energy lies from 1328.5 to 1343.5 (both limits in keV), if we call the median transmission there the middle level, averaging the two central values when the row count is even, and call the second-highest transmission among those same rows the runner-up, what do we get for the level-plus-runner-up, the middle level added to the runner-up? 2.37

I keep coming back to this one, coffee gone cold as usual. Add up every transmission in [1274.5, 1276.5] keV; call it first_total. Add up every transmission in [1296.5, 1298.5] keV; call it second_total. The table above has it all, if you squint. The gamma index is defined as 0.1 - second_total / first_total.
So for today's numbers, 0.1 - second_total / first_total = -0.94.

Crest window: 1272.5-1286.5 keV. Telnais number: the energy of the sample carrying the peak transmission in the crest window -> 1278.0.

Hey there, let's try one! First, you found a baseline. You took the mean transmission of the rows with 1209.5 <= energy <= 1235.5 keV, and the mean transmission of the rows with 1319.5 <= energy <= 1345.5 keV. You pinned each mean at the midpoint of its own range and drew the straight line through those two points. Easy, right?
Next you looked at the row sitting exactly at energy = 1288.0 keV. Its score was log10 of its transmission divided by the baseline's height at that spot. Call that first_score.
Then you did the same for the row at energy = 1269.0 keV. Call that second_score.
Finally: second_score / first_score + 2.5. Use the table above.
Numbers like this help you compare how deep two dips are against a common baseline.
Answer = -0.8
